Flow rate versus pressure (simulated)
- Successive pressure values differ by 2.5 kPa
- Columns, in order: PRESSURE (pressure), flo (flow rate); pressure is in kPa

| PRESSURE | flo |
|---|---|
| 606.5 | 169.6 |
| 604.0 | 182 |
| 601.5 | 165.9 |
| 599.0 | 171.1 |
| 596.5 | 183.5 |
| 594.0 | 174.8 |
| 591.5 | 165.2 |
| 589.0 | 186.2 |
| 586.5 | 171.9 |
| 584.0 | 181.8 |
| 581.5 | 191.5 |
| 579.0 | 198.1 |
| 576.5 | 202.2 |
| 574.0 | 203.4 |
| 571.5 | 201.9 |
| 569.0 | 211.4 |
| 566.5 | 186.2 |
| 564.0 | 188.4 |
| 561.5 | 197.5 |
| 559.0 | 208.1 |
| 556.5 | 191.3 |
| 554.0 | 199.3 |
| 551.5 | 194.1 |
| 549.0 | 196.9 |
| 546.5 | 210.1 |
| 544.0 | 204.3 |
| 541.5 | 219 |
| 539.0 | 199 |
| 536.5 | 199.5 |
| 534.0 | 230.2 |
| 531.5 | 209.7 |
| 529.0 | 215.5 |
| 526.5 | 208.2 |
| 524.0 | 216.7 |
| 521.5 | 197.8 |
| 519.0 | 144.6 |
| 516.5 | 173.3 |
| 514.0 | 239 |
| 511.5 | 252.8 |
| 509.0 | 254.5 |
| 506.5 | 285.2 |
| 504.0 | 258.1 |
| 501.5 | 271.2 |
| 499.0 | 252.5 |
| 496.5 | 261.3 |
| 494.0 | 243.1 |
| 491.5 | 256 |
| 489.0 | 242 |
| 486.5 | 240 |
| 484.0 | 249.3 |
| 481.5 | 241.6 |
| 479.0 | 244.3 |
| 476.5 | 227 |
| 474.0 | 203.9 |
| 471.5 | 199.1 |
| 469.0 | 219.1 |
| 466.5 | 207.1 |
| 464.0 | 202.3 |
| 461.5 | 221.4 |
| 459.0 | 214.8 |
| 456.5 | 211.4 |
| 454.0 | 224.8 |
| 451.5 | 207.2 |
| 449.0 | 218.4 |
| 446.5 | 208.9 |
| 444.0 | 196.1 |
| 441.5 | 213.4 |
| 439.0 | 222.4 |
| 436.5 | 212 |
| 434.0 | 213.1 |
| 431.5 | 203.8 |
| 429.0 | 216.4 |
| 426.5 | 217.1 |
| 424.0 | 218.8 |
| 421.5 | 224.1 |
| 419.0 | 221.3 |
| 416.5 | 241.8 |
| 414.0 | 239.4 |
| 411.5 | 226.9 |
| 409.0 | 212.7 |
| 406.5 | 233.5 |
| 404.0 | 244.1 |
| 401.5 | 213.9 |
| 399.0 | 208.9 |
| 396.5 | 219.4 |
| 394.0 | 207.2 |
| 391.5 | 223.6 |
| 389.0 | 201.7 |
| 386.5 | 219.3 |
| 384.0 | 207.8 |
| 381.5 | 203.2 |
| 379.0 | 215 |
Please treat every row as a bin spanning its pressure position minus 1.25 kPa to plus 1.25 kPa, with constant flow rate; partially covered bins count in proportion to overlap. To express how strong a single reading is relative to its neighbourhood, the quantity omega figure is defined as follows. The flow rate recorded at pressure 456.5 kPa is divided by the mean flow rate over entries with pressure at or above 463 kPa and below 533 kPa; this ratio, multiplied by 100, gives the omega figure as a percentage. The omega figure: 92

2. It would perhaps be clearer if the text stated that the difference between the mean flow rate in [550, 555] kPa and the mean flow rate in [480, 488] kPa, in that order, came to -47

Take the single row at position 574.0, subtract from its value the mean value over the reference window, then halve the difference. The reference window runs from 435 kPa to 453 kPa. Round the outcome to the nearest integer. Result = -4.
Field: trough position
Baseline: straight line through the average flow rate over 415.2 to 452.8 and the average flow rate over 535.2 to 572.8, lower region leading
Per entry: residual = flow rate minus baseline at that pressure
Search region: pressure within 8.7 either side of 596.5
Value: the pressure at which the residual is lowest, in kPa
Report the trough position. 591.5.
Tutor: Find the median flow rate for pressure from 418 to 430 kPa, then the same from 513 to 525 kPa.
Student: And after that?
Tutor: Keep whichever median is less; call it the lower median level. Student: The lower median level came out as 198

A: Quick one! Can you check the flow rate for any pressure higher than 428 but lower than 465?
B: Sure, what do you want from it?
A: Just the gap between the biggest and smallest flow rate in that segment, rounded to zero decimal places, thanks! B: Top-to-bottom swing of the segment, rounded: 29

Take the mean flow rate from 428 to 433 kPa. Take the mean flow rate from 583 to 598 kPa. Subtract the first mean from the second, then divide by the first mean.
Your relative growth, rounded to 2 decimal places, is -0.16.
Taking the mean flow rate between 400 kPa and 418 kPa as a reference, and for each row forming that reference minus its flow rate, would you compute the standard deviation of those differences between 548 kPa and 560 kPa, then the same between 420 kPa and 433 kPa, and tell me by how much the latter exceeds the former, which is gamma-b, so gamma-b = 1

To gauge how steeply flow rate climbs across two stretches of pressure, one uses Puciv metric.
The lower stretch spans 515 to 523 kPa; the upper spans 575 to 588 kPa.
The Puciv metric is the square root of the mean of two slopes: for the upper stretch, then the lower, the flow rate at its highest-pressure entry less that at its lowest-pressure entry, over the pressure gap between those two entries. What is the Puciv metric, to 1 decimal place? 1.0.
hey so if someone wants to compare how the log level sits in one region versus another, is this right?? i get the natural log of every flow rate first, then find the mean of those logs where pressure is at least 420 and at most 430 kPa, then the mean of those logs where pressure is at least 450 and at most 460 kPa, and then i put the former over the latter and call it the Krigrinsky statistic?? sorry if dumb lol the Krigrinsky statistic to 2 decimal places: 1.00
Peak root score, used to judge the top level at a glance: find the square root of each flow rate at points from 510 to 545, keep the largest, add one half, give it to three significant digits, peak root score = 16.4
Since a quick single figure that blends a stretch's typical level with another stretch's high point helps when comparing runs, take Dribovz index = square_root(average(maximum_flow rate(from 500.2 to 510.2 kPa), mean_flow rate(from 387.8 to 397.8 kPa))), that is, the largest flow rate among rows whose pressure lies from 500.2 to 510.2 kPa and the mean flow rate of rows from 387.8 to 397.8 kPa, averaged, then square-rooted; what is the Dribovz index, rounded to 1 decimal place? 15.8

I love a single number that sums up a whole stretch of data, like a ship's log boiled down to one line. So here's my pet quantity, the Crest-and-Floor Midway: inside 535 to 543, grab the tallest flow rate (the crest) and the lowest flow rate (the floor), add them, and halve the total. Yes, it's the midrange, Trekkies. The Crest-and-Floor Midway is 209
